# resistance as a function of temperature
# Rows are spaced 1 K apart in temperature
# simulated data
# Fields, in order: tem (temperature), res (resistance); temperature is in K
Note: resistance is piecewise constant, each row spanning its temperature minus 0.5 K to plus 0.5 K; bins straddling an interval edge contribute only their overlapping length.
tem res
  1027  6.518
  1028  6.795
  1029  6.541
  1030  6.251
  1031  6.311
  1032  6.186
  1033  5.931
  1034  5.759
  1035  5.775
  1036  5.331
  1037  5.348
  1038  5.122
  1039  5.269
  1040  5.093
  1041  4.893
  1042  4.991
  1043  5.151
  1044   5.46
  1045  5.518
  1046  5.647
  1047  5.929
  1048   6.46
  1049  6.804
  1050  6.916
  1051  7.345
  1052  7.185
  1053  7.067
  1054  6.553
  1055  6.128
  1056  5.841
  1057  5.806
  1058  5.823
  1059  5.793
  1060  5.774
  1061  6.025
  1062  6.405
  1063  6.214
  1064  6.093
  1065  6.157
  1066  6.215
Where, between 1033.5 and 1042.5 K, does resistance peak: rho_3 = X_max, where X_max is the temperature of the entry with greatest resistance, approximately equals 1035 K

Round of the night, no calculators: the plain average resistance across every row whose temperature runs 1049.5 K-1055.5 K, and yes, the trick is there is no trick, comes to 6.9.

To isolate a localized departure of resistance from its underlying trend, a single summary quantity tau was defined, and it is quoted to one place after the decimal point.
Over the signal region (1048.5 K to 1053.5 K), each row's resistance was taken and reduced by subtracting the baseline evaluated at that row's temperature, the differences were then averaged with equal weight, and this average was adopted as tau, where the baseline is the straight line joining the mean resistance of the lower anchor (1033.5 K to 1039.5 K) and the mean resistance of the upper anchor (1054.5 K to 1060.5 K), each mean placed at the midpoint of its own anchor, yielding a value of 1.3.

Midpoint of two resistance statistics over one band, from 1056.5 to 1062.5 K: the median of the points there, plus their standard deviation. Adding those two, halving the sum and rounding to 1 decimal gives 3.0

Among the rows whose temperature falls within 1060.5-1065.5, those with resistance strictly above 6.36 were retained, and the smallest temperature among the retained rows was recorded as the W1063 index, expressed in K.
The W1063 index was 1062 K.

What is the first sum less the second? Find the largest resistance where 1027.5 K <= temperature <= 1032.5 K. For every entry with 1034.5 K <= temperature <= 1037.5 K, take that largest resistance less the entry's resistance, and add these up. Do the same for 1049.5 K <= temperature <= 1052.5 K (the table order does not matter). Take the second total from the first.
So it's 5.0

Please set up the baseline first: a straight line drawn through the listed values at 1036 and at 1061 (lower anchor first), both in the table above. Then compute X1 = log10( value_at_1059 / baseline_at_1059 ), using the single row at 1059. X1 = -0.013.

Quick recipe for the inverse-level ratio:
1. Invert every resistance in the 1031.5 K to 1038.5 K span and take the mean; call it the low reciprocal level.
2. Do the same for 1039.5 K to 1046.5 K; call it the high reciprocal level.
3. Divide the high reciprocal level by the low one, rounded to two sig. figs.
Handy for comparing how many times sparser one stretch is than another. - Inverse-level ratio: 1.1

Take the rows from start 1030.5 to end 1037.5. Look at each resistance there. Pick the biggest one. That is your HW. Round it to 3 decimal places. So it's 6.311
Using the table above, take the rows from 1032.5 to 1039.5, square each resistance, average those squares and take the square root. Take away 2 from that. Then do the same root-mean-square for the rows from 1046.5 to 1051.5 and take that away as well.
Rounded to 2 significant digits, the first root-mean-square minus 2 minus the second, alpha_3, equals -3.2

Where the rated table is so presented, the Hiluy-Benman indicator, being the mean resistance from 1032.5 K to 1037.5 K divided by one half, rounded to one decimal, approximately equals 11.3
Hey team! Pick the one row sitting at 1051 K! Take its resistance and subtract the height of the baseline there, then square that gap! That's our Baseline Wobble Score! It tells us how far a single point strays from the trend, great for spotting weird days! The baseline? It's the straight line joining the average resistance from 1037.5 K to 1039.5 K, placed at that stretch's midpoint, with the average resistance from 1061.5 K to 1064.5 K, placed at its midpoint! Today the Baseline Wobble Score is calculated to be 2.62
